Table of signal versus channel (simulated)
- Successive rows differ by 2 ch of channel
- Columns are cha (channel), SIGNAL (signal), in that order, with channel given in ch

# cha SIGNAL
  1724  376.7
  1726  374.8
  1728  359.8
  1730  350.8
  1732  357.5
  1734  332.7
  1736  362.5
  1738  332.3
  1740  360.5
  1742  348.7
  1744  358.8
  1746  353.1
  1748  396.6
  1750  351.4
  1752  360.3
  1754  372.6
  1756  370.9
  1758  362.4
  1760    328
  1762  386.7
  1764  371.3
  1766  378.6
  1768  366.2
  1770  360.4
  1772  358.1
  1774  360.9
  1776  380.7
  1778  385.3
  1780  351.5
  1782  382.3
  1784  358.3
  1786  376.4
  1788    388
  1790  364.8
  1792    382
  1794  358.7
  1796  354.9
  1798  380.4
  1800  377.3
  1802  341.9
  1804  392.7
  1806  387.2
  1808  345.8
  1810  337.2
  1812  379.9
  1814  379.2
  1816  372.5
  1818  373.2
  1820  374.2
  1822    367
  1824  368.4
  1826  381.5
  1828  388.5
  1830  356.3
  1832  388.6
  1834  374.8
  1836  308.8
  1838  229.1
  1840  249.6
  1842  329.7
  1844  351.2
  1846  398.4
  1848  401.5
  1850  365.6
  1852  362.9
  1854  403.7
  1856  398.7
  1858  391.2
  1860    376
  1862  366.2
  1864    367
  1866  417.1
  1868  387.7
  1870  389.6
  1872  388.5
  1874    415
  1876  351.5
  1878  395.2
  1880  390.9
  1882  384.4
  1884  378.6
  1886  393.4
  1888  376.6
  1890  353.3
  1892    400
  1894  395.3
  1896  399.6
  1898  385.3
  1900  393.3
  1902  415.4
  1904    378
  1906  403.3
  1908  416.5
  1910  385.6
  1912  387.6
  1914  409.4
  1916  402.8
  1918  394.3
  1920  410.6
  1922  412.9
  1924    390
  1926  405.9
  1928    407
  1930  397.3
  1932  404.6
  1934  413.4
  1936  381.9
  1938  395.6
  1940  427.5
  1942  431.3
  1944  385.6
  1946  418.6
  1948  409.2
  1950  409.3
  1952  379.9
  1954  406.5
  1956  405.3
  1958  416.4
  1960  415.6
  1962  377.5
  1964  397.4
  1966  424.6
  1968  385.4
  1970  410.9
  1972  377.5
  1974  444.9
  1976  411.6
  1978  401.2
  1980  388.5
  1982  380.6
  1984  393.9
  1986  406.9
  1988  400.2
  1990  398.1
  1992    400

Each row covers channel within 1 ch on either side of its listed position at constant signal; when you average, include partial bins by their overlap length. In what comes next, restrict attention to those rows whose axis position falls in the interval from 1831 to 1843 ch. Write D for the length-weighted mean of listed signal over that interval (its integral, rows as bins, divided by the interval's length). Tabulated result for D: 313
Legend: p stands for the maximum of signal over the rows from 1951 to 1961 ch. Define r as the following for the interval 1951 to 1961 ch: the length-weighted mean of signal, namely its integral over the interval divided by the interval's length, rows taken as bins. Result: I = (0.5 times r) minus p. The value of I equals -214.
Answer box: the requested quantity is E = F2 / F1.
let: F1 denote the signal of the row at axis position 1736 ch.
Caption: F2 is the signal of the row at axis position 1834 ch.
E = 1.03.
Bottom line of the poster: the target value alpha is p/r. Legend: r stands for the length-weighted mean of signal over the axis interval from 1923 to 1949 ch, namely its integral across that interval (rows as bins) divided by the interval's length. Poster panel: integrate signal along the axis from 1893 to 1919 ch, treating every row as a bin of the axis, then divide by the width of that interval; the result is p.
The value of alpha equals 0.98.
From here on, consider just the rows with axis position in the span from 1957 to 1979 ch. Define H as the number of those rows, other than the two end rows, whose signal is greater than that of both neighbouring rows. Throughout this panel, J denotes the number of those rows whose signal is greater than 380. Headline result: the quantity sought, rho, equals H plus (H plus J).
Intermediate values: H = 3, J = 9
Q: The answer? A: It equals 15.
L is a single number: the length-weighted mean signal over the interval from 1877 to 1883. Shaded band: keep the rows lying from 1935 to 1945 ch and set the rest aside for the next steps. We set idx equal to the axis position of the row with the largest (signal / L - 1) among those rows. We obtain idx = 1942 ch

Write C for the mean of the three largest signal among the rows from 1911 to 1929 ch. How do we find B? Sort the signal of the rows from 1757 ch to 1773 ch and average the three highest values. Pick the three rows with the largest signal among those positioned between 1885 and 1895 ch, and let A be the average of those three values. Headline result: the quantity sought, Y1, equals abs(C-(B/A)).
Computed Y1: 410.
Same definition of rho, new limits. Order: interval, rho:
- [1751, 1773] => 7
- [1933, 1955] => 16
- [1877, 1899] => 14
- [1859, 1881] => 15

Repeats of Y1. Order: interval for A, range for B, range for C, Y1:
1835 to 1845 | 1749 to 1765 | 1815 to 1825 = 372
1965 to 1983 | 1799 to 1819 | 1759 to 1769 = 378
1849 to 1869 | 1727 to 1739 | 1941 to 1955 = 419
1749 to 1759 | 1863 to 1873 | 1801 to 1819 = 386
